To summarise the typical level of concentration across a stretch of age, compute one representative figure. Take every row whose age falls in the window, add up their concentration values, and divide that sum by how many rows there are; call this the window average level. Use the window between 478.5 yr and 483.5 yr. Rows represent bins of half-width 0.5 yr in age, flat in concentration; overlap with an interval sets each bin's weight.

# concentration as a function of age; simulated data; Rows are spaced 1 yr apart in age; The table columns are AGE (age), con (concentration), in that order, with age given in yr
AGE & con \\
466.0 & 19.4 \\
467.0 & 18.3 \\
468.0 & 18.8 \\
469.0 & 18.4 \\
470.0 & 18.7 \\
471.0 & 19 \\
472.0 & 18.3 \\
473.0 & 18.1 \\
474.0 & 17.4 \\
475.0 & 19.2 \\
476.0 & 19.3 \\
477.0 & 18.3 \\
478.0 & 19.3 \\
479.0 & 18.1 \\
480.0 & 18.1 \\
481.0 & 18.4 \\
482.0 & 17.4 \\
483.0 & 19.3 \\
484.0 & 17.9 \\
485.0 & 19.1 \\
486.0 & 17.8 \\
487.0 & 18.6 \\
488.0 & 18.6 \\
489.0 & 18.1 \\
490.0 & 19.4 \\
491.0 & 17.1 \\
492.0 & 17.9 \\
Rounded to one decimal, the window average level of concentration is 18.3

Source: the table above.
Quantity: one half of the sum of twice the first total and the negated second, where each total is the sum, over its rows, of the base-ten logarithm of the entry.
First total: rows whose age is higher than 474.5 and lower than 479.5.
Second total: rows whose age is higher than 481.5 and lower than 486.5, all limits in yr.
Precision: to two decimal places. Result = 3.22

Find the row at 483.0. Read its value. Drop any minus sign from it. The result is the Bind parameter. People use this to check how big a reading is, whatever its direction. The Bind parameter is 19.3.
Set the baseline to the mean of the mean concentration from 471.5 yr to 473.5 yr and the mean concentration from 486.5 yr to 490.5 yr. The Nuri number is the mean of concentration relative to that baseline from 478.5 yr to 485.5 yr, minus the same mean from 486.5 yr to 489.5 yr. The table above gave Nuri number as -0.1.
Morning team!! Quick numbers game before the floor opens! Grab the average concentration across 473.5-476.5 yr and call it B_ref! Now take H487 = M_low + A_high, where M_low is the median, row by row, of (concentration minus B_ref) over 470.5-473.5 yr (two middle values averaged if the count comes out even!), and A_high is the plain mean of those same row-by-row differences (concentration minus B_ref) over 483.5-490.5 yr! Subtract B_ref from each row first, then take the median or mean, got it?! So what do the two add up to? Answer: -0.47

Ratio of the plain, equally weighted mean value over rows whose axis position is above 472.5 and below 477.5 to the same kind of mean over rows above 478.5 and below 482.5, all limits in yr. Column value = 1.026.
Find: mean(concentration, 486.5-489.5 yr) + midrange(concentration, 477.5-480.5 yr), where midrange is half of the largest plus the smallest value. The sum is 37.1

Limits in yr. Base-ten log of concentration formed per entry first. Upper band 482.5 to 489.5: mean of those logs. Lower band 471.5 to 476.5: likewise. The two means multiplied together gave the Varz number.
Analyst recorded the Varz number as 1.60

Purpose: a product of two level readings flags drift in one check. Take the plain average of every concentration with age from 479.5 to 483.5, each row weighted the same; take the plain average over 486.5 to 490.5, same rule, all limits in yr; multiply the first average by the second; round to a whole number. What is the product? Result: 342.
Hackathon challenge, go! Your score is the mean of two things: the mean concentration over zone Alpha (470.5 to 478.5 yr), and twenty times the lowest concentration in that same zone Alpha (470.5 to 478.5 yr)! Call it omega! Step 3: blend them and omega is 183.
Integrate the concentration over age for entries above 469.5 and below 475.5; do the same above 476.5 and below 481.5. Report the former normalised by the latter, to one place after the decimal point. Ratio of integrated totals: 1.2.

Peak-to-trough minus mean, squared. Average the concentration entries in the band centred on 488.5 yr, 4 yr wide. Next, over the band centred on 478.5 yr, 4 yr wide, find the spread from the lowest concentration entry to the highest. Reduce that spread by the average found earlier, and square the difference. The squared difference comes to 305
